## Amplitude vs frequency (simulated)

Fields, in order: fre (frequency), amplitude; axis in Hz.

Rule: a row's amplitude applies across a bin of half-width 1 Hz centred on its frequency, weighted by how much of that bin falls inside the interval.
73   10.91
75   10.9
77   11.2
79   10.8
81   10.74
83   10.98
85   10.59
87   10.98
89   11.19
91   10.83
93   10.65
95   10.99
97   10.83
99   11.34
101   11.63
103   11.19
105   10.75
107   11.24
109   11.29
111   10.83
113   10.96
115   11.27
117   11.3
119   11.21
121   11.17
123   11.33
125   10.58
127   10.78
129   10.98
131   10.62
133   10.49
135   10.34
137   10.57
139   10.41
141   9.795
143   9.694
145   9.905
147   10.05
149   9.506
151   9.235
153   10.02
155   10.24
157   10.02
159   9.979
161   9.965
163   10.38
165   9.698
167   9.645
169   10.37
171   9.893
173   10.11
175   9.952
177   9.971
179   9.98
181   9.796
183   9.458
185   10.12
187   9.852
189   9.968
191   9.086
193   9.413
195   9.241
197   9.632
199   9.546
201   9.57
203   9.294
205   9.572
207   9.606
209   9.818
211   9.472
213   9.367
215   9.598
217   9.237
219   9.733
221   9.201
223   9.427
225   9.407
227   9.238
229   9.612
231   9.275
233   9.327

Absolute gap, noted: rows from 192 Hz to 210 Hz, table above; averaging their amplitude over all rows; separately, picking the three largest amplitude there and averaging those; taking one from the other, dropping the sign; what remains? 0.164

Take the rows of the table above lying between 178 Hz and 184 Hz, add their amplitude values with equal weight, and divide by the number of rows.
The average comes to 9.7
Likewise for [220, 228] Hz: 9.3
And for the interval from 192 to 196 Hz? 9.3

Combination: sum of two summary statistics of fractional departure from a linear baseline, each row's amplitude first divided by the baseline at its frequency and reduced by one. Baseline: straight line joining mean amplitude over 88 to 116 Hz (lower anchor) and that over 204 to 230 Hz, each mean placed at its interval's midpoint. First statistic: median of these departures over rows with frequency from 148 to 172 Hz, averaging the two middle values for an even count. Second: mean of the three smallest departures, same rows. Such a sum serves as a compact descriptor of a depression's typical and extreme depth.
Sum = -0.113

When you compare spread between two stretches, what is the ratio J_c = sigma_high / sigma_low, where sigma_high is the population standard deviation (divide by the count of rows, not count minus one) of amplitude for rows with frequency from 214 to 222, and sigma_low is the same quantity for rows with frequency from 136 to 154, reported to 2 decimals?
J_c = 0.58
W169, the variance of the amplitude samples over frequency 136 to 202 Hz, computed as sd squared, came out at 0.12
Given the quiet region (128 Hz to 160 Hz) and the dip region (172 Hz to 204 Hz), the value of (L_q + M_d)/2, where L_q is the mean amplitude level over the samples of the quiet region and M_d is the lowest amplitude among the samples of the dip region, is 9.6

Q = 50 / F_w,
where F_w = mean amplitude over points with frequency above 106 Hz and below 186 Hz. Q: 4.8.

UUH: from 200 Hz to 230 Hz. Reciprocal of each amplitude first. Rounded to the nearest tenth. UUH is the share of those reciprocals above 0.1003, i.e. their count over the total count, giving 1.0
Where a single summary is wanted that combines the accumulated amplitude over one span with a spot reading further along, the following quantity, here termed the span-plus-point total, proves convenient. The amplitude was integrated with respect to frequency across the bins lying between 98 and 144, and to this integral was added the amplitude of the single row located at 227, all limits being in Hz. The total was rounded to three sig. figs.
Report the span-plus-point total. 509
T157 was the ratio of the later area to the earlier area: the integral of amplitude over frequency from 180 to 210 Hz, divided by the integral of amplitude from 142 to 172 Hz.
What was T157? 0.97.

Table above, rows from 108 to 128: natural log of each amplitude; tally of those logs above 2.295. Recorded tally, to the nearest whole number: 10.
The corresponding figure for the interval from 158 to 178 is 7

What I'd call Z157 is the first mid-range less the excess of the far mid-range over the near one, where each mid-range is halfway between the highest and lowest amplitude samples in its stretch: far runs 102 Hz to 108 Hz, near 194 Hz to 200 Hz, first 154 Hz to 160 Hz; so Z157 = 8.6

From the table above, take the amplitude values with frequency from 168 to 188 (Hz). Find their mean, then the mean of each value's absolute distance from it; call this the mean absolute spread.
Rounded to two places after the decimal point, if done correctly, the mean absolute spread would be 0.16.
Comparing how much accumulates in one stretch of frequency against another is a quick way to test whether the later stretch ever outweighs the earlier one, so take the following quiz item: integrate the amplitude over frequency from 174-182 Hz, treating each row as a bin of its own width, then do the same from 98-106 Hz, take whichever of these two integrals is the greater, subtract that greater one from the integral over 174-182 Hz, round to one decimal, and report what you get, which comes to -10.4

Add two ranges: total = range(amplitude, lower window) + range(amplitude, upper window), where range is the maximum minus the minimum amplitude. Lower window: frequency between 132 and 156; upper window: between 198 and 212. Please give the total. 1.86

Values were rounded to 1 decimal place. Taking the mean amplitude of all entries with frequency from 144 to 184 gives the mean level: 9.9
